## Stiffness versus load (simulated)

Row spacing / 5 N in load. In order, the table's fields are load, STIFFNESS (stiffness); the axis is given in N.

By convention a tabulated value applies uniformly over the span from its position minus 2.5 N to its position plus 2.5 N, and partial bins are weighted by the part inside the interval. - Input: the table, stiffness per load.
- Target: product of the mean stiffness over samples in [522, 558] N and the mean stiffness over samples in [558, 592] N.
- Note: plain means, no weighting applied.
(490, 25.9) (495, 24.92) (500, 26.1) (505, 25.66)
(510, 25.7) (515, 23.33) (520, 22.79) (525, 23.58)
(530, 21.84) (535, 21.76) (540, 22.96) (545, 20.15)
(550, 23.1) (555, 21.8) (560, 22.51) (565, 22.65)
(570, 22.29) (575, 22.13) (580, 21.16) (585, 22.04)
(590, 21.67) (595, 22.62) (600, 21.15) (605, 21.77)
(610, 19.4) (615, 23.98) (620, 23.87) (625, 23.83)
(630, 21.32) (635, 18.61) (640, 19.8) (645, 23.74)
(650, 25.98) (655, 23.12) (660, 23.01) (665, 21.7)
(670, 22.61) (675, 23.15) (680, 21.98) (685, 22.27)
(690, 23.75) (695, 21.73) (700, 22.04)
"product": 489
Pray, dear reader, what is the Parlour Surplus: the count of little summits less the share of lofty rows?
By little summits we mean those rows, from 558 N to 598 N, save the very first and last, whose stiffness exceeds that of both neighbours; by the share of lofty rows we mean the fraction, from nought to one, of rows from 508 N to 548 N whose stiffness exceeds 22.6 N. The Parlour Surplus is 1.4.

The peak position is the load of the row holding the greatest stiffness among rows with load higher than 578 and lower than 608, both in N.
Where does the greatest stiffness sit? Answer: 595 N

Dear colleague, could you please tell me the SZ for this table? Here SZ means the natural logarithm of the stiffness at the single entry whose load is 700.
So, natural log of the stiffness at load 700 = 3.09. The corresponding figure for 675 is 3.14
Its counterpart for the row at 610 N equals 2.97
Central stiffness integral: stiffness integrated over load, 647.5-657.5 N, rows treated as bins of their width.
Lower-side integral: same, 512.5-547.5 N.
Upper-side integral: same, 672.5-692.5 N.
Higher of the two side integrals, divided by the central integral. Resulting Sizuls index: 3.2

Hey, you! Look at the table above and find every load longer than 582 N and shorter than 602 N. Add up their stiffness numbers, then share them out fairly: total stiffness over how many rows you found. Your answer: 21.9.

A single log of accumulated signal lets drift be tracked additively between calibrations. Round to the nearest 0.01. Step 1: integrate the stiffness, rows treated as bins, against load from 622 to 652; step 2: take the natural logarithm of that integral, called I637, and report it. 6.50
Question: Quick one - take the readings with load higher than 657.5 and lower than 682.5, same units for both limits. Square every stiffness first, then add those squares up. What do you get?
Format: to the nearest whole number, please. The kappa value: 2531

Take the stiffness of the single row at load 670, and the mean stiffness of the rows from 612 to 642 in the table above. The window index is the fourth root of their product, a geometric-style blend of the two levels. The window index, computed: 4.72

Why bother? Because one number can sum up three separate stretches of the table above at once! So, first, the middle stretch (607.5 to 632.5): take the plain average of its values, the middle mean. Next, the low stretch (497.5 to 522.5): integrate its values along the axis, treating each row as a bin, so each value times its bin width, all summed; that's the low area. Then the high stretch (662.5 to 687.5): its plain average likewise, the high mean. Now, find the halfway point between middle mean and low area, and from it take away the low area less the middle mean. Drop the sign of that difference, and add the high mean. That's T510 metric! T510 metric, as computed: 298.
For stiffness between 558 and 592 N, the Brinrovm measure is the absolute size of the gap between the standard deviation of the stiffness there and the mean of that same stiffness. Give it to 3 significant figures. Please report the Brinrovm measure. 21.6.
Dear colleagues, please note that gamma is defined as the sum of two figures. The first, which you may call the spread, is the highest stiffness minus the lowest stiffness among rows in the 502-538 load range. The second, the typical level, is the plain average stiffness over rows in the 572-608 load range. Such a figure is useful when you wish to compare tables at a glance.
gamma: 25.7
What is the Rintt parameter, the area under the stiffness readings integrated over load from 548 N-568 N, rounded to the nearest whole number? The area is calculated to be 450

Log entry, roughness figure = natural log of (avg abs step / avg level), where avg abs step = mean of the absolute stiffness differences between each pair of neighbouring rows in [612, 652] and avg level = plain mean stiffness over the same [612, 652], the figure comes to -2.52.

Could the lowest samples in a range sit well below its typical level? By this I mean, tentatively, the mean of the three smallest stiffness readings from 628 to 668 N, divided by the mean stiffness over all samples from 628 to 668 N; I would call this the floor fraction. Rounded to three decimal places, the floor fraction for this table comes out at 0.898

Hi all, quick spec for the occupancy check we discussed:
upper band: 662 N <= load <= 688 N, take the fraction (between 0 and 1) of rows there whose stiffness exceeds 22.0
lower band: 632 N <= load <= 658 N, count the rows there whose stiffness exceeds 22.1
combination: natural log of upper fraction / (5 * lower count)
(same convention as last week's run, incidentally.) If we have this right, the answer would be -3.22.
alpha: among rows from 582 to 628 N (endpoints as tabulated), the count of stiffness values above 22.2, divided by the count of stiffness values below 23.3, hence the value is 0.7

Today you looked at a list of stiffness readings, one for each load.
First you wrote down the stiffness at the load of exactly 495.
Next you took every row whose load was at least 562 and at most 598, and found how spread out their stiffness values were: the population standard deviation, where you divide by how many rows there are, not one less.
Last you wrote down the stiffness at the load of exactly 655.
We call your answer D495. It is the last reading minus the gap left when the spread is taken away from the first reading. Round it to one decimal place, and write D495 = -1.3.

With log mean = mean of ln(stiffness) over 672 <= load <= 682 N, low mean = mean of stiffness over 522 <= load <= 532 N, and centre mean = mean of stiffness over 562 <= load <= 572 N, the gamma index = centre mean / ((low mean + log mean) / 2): 1.74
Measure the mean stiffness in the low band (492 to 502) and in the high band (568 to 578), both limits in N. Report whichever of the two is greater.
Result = 25.5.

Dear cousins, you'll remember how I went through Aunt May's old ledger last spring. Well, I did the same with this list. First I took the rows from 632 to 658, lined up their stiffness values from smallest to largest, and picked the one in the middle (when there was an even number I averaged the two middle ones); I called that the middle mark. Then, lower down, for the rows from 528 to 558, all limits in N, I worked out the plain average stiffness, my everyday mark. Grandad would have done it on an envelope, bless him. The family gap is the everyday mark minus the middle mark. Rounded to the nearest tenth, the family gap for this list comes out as -1.2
